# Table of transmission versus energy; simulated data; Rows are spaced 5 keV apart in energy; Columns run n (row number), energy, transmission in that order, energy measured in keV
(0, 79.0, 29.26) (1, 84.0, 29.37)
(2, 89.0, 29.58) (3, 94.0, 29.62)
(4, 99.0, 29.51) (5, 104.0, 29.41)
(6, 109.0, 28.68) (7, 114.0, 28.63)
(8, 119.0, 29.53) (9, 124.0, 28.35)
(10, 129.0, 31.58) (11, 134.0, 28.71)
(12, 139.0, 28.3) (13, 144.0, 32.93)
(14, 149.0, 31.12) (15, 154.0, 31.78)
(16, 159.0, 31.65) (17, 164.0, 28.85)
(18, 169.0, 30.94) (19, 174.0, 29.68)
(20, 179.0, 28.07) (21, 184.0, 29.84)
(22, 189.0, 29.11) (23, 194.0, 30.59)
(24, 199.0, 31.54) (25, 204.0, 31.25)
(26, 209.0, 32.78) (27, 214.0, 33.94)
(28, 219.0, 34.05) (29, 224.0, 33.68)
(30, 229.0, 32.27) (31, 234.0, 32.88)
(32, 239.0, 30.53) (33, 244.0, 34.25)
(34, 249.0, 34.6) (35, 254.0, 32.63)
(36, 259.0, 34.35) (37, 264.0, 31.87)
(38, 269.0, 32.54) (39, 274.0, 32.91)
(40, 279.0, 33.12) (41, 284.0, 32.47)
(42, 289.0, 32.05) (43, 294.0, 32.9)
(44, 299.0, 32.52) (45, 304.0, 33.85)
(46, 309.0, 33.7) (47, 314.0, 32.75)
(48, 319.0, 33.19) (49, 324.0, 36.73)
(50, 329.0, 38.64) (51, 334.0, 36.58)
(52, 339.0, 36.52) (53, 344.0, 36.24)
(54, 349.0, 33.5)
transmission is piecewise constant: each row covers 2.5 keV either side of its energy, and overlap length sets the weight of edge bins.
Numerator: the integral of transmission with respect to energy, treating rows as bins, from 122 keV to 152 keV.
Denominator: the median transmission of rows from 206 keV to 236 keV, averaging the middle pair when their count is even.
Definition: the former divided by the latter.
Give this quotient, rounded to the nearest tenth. 27.2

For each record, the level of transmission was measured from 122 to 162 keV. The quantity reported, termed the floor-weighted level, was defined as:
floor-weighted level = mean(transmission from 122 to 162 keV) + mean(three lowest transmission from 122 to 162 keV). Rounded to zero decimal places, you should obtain 59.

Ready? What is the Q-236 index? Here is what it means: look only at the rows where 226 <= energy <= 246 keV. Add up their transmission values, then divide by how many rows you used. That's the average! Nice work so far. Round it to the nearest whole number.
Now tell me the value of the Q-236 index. 32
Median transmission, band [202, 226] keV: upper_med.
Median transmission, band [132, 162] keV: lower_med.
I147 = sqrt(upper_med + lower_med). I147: 8.07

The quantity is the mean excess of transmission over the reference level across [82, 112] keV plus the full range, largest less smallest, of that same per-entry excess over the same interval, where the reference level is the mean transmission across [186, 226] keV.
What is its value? -2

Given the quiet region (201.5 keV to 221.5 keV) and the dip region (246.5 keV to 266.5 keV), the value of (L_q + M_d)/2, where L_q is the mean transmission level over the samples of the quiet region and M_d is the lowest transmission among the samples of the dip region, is 32.4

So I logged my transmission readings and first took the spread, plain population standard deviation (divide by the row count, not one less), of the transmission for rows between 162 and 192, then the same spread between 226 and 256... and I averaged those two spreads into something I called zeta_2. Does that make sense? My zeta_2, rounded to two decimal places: 1.12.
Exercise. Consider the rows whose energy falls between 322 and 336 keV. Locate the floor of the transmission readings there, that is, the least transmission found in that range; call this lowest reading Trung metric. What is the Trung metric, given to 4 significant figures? 36.58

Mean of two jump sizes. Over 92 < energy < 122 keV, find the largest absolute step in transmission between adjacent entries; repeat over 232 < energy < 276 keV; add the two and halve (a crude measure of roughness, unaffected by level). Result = 2.31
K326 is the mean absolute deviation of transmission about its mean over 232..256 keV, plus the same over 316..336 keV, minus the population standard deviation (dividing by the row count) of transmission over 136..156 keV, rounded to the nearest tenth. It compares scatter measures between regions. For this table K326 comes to 1.0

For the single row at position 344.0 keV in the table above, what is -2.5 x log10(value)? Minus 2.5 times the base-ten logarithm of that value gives -3.90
